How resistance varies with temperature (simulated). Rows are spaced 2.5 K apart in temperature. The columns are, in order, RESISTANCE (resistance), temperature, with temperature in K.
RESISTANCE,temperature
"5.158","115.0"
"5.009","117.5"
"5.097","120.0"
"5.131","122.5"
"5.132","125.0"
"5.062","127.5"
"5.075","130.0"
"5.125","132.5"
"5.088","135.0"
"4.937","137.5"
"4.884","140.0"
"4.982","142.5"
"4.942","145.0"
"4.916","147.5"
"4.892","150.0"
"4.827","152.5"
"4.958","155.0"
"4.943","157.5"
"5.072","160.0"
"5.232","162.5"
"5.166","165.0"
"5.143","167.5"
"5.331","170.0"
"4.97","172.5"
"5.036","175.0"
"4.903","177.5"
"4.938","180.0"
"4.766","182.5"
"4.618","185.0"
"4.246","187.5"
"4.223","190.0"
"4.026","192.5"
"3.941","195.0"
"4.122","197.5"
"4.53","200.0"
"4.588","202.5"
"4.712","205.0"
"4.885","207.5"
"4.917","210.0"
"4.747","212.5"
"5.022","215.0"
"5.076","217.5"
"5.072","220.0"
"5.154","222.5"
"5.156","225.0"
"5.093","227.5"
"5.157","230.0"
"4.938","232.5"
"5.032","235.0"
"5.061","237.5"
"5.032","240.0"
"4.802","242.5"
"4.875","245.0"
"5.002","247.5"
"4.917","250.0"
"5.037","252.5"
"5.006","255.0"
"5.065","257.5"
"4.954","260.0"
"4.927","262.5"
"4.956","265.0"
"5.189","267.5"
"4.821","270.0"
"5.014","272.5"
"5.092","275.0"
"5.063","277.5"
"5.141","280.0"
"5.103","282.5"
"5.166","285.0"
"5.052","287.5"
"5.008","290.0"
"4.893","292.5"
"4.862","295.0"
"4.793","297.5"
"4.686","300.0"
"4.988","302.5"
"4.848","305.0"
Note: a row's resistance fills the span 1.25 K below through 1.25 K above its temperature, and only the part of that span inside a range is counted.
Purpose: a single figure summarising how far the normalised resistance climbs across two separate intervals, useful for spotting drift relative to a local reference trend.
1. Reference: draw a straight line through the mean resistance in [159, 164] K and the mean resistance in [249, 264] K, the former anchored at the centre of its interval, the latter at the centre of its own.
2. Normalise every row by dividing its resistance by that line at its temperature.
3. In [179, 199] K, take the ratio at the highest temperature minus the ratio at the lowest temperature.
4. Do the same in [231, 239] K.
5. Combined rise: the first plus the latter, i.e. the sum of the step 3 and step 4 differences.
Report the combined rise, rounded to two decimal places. -0.13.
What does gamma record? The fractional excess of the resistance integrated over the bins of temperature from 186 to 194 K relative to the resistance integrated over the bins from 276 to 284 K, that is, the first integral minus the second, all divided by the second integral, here -0.18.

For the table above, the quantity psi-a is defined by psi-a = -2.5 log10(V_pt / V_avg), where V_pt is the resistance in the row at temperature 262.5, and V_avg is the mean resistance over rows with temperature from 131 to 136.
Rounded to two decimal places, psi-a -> 0.04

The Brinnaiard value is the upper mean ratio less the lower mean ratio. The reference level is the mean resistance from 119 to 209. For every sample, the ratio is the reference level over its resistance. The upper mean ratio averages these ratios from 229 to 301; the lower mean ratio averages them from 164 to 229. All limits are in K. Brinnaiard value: -0.048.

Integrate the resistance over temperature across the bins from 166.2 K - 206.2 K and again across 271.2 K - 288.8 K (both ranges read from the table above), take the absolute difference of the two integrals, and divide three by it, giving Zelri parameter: 0.03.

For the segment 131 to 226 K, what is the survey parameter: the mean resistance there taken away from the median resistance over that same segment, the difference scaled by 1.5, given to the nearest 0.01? 0.14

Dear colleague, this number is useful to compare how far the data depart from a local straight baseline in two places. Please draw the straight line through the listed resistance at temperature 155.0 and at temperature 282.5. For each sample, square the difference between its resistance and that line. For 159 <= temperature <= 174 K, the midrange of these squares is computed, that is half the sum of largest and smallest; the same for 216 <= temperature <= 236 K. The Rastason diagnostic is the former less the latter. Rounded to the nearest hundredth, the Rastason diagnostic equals 0.06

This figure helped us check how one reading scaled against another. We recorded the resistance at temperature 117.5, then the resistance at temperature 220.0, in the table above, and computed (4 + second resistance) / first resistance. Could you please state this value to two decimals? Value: 1.81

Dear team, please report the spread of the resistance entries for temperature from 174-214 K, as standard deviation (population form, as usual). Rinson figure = 0.34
